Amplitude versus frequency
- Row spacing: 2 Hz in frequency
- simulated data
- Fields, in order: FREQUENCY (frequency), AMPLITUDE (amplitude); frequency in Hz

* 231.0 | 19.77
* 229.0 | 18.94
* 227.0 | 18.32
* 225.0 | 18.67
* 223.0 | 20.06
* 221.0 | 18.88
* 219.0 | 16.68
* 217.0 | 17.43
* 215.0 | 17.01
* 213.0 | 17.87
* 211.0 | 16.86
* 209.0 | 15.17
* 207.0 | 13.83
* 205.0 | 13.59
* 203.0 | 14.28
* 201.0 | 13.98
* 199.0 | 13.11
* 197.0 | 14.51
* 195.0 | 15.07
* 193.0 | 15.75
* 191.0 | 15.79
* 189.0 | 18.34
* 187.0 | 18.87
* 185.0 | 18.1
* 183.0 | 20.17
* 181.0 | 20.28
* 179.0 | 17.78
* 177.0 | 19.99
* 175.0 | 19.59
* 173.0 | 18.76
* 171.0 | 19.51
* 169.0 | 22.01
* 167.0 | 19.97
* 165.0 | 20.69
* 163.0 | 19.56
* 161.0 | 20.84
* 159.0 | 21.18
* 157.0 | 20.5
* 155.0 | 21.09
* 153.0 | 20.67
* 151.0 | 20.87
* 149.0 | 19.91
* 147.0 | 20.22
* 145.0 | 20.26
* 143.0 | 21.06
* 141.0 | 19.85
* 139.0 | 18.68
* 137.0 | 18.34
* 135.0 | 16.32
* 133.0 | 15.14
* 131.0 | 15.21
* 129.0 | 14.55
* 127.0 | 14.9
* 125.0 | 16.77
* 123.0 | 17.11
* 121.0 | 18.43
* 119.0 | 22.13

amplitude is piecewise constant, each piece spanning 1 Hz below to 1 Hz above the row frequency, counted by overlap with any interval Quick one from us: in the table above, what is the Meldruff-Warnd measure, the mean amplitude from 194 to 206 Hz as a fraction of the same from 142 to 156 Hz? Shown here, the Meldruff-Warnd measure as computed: 0.68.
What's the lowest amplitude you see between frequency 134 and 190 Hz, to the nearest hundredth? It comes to 16.32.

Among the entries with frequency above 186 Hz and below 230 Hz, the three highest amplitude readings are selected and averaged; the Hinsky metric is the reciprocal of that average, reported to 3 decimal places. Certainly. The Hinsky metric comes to 0.052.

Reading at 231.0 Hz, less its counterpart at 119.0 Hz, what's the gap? -2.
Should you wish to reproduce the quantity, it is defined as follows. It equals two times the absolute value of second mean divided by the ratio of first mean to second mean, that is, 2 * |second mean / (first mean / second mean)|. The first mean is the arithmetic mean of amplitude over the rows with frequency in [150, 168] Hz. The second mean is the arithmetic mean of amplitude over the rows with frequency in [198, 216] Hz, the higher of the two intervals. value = 22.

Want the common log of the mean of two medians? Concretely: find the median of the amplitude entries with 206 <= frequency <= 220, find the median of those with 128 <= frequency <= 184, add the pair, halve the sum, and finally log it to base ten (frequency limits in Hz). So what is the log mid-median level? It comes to 1.27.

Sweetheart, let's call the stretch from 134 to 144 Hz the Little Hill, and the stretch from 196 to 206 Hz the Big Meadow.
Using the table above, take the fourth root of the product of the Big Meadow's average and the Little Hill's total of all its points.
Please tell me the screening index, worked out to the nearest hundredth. 6.02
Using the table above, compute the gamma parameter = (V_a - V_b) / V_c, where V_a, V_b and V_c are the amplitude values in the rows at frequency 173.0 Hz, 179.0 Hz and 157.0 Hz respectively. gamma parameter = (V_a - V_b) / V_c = 0.05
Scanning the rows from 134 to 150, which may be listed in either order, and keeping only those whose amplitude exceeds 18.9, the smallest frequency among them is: 141.0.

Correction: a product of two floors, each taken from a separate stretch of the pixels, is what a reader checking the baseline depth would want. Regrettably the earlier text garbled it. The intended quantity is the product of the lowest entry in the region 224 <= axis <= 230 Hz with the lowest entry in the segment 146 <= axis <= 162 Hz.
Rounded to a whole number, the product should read 365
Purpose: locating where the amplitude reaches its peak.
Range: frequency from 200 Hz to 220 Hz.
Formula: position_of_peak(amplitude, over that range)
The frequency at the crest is 213.0 Hz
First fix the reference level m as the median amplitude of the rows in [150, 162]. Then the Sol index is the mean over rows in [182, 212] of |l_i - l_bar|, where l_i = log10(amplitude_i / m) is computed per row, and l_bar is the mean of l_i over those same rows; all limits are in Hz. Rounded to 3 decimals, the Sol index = 0.047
